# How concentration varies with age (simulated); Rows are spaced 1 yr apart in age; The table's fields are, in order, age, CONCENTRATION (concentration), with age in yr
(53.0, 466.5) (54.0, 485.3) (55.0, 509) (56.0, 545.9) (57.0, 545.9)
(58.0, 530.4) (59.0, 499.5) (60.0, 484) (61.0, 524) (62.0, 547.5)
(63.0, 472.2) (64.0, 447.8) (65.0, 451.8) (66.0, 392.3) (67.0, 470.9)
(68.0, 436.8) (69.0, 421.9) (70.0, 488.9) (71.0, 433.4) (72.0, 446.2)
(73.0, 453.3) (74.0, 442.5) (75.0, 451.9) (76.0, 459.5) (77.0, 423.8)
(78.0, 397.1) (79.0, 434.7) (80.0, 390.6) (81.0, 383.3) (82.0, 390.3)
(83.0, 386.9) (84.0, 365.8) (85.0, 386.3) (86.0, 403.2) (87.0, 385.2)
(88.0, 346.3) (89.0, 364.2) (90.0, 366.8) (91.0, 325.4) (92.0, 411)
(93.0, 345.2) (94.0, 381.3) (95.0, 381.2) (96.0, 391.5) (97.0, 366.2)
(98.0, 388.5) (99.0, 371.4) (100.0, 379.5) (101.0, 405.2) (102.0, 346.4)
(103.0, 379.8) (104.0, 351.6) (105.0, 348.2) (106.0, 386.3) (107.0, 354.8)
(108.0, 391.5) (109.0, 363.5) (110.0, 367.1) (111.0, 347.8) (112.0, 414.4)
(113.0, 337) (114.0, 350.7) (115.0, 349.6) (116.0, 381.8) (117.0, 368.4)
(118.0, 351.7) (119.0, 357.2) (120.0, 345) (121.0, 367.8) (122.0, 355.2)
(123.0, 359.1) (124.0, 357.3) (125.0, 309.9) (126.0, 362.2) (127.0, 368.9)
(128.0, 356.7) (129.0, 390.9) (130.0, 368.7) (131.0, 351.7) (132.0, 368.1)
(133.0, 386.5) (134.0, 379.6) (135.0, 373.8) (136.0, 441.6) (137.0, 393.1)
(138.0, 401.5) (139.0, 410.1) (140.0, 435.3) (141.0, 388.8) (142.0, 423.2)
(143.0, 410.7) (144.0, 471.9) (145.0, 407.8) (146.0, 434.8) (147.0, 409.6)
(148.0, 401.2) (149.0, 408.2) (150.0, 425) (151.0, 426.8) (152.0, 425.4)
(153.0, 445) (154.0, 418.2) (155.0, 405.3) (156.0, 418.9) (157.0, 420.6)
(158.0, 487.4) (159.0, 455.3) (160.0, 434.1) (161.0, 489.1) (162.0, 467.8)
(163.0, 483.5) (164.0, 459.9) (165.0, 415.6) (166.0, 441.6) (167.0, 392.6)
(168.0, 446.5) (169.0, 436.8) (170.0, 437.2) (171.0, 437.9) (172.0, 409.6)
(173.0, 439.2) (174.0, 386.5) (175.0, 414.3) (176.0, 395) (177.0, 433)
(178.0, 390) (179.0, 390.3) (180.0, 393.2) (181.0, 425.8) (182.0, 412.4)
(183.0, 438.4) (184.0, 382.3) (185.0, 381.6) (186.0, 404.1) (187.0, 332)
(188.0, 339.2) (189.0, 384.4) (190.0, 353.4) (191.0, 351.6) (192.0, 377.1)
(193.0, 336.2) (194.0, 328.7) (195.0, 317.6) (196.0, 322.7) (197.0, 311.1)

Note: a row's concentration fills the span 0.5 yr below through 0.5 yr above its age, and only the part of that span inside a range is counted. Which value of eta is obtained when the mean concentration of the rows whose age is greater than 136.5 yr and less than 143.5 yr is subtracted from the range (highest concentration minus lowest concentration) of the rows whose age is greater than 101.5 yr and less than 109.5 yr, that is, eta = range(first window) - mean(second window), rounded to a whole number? -364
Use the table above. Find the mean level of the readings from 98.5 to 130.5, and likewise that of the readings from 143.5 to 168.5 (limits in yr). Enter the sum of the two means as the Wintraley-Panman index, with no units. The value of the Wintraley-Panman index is 800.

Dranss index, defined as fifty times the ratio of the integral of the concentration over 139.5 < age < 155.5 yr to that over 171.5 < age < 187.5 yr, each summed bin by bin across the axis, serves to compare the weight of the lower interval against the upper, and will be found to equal 52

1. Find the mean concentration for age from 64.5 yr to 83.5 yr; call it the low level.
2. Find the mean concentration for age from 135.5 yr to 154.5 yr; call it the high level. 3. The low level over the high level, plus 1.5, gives 2.52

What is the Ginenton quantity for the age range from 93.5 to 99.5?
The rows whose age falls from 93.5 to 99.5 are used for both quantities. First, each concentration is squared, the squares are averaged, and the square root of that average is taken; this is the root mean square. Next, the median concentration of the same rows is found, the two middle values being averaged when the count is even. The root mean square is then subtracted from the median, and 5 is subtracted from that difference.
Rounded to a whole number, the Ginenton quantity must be -4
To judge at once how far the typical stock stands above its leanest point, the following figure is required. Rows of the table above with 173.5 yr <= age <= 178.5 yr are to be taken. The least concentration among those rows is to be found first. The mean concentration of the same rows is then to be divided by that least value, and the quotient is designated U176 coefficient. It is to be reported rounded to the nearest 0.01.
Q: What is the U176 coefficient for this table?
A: 1.04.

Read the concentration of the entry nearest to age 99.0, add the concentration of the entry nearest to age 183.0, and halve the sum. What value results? 405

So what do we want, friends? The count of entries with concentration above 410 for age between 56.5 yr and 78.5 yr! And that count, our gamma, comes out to 20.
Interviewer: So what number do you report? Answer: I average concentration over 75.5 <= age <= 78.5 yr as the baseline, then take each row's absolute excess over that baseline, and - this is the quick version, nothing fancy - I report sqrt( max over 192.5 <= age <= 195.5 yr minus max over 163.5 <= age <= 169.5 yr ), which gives 8.7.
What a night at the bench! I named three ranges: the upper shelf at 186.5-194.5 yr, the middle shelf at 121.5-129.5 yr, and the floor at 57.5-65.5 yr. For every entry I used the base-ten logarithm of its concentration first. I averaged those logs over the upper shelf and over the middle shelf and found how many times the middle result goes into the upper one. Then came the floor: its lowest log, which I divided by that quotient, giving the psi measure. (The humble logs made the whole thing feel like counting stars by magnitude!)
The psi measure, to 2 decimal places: 2.66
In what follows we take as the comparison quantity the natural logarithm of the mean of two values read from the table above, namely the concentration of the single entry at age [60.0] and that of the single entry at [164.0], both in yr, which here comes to 6.16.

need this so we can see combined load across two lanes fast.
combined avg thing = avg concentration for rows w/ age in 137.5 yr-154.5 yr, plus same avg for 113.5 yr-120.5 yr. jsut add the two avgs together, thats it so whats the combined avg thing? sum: 778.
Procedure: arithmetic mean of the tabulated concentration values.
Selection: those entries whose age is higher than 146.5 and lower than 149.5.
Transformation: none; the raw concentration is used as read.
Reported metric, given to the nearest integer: 406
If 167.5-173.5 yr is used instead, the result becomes 435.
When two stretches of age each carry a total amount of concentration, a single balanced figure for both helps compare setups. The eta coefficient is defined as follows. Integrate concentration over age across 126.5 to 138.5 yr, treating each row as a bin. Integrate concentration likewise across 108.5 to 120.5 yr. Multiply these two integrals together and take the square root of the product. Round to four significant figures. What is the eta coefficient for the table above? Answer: 4456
